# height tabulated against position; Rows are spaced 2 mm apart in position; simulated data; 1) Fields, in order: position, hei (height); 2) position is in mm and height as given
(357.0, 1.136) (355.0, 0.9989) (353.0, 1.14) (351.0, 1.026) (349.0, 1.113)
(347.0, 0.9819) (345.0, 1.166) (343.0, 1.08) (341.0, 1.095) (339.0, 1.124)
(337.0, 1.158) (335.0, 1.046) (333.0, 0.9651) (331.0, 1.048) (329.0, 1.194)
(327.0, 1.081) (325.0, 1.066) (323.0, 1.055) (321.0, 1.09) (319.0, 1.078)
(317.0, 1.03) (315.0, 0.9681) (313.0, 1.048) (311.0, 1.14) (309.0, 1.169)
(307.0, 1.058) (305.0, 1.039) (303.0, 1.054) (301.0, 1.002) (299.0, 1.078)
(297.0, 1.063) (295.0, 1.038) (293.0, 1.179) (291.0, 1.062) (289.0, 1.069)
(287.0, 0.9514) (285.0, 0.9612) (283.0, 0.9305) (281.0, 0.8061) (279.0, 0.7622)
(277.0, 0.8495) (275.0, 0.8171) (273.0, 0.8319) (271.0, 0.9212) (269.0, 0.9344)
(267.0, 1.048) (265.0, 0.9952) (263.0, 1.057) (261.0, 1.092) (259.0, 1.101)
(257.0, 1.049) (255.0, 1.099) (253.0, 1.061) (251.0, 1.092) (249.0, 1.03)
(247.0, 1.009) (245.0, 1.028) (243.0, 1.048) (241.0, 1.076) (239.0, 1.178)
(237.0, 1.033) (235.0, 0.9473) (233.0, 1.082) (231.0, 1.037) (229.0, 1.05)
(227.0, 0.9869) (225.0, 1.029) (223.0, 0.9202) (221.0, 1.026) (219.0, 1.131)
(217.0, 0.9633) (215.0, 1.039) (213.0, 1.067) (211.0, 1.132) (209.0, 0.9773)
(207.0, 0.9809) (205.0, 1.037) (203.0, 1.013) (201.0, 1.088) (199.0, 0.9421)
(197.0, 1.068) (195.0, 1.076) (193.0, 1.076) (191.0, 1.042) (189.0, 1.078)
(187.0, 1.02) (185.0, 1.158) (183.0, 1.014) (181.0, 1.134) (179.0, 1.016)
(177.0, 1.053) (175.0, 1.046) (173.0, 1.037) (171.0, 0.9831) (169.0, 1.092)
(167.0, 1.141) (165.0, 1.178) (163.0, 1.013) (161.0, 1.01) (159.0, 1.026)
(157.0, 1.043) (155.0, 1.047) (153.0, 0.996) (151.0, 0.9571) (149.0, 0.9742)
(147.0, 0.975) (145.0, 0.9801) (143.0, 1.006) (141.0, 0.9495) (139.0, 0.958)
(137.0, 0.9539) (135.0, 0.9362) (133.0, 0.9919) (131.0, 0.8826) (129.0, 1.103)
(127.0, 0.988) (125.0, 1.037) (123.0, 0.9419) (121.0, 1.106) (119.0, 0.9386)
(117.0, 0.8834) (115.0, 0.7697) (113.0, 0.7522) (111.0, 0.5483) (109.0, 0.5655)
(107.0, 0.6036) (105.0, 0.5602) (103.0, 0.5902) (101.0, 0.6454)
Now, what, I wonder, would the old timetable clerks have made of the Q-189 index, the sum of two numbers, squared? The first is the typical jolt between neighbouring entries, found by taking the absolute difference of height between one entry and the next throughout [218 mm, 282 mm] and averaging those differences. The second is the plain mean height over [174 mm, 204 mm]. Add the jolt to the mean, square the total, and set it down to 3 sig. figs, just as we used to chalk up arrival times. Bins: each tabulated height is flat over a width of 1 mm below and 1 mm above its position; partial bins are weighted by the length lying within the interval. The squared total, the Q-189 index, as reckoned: 1.24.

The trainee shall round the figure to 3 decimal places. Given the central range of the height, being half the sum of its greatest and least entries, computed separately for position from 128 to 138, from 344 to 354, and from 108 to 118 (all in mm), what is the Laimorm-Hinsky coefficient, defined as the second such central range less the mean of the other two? 0.220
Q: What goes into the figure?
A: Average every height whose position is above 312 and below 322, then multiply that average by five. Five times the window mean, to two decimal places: 5.21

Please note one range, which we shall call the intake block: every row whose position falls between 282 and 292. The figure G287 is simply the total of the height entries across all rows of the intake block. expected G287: 4.97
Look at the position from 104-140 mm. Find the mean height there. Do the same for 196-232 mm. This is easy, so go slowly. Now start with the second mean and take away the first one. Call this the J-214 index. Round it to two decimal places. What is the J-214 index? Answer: 0.16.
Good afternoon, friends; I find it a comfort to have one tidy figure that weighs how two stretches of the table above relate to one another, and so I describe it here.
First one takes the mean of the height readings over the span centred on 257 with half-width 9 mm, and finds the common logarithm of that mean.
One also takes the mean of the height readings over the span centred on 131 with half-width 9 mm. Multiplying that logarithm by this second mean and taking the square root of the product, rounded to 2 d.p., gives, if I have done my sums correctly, 0.16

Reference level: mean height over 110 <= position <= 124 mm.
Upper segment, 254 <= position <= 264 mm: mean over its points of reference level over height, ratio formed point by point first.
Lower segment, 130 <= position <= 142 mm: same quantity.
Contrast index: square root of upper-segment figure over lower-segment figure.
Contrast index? 0.94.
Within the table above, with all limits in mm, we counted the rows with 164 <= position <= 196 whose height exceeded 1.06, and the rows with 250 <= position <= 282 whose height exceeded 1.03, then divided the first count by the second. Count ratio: 1.0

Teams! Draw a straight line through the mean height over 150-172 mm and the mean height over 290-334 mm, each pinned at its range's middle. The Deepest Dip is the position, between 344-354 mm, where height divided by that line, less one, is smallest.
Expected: 347.0 mm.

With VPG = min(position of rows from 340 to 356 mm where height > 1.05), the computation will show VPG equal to 341.0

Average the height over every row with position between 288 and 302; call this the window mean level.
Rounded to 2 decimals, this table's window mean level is 1.07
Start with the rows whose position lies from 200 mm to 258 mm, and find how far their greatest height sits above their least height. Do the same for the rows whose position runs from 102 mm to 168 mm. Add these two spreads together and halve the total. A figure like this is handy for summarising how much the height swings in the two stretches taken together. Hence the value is 0.44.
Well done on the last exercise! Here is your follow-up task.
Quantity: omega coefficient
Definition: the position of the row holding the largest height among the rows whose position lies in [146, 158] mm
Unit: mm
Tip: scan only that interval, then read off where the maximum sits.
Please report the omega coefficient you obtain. 155.0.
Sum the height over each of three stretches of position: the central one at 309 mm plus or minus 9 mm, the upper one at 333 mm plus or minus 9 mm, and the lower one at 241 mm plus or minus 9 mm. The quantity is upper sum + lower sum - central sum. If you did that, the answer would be 9.7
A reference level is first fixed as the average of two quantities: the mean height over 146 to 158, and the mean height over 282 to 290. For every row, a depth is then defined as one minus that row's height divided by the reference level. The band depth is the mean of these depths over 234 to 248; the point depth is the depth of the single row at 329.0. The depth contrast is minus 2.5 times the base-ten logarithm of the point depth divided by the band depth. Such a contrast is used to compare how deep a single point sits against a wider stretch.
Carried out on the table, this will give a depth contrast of -1.4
